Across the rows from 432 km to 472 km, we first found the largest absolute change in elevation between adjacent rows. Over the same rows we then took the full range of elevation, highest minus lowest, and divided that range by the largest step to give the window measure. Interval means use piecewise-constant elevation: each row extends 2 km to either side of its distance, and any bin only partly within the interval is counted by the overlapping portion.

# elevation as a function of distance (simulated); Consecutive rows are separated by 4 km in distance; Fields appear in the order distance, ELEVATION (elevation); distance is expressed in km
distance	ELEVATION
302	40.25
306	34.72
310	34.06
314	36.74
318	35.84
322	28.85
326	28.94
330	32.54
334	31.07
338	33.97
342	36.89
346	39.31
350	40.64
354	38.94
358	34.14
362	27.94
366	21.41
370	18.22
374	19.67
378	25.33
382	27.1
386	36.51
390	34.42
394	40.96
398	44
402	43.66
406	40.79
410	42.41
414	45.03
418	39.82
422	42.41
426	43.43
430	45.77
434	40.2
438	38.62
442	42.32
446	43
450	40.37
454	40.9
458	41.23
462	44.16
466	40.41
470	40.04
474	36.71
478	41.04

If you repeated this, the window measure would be 1.48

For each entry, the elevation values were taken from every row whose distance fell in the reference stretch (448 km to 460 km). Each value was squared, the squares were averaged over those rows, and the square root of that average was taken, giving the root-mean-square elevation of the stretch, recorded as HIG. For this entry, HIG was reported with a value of 41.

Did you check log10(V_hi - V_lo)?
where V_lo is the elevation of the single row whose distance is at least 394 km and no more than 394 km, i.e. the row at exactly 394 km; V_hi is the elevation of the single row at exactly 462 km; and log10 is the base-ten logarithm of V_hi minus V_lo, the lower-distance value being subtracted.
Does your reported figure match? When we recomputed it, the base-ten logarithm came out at 0.5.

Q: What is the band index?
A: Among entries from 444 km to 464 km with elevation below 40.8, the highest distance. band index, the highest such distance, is 450 km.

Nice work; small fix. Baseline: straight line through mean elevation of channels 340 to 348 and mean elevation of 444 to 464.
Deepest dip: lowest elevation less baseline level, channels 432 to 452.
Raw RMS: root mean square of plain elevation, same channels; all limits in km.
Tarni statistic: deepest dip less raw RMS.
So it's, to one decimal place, -43.7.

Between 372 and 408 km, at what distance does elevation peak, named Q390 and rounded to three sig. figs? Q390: 398 km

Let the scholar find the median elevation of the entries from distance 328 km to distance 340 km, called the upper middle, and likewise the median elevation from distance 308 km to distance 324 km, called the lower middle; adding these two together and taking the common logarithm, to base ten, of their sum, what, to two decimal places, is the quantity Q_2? 1.83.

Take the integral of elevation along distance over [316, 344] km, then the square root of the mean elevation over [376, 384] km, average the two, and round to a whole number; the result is 459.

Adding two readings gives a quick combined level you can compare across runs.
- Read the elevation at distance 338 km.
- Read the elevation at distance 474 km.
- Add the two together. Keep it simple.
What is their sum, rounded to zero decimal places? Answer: 71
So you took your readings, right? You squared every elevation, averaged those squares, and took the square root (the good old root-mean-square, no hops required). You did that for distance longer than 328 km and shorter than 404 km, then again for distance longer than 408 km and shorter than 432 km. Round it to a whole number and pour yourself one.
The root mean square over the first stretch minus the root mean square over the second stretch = -9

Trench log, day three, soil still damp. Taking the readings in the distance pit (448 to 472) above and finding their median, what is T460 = 40.7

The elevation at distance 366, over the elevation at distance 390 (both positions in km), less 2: -1.38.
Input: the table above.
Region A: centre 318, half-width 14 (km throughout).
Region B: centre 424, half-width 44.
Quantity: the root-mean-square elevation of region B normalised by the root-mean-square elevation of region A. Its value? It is 1.23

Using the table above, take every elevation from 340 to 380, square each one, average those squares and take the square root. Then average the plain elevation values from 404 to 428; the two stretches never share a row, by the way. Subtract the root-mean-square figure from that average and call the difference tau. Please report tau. 11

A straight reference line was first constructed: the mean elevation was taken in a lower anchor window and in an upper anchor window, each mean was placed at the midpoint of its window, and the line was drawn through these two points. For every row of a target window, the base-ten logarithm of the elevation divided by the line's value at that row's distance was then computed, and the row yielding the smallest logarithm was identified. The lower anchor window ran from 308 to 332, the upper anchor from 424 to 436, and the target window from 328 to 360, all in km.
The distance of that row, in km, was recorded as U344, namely 334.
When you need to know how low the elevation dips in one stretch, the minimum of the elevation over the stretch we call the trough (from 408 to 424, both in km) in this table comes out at 39.82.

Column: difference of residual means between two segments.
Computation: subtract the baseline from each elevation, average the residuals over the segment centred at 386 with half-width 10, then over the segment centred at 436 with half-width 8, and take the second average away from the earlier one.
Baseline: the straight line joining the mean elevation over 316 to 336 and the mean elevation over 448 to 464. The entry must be -5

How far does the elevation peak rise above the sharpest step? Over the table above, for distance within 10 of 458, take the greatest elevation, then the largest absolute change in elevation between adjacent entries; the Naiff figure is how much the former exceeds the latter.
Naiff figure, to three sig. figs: 40.4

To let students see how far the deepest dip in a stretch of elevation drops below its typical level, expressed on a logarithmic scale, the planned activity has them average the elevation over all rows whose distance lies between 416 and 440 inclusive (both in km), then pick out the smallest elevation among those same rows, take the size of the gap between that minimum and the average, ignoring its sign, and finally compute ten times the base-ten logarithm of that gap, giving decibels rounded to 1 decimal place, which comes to 4.9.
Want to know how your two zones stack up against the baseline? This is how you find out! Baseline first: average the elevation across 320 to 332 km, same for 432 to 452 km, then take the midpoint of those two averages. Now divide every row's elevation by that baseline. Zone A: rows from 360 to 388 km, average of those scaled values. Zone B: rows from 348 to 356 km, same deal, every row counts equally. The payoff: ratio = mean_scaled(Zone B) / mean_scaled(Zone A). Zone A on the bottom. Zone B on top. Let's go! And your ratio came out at 1.6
